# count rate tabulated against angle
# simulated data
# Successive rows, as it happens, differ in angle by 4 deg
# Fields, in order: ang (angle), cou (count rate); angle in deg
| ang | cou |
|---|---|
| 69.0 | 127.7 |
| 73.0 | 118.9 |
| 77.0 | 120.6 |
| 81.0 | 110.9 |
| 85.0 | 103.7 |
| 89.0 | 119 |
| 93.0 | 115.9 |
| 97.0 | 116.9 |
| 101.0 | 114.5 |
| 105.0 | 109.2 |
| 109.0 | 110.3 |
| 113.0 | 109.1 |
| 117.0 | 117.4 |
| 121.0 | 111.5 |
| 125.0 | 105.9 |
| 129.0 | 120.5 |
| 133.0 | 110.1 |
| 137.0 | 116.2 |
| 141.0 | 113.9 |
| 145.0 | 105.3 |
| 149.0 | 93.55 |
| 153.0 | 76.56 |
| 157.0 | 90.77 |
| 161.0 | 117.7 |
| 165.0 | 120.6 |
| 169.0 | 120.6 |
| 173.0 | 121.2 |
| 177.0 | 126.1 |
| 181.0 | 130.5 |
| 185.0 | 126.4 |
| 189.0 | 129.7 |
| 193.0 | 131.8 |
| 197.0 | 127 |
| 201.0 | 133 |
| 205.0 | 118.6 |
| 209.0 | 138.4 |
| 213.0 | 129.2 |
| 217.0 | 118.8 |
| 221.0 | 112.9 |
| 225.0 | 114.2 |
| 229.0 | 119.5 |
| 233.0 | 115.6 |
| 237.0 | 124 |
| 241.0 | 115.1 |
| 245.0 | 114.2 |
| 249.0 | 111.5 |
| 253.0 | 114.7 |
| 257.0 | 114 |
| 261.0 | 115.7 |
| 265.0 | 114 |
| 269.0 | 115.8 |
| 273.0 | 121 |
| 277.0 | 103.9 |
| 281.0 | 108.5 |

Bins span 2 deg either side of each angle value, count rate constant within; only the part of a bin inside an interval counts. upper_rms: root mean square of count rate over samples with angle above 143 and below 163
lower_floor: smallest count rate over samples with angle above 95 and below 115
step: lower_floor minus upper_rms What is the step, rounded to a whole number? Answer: 11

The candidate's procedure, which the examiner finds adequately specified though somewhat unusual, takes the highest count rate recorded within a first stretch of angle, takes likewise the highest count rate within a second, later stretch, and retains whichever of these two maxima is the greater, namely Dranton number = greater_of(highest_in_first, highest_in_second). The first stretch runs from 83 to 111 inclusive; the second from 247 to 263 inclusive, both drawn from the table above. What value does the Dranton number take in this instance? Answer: 119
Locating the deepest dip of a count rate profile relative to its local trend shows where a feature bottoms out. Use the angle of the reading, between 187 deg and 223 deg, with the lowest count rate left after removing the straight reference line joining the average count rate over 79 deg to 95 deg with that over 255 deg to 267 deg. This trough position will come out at 221.0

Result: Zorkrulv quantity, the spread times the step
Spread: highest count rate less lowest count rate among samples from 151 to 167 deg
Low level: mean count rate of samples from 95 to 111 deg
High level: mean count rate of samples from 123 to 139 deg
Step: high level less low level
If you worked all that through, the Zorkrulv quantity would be 20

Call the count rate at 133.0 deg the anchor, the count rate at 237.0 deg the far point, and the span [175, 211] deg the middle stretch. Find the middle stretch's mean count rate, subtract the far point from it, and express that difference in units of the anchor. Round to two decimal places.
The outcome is 0.05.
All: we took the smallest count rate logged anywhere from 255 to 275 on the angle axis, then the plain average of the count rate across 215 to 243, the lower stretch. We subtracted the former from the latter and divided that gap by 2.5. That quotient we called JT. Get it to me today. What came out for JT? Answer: 1.3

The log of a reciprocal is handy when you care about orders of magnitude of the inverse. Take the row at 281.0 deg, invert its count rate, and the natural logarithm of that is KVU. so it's -4.687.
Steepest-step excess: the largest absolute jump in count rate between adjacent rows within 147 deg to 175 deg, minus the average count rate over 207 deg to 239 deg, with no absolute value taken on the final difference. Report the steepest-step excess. -95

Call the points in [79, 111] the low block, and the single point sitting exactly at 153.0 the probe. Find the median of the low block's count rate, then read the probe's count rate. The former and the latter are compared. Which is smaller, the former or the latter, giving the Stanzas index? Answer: 77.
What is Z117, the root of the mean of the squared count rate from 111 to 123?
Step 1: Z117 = 113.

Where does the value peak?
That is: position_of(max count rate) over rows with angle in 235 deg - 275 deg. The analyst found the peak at 237.0 deg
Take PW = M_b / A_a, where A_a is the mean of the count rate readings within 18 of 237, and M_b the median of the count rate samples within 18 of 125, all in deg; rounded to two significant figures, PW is 0.96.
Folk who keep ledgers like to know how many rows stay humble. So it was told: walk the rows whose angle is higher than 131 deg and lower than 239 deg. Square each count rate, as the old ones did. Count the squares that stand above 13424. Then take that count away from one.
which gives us -17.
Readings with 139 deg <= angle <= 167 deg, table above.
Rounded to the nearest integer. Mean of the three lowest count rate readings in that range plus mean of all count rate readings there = 190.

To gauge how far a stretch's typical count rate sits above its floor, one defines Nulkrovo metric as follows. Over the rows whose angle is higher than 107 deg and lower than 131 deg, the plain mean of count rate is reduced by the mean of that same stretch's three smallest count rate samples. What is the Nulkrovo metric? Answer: 4.0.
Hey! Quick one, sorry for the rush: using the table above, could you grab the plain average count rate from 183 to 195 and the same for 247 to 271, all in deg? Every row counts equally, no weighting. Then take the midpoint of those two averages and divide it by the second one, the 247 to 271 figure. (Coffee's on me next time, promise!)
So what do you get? 1.07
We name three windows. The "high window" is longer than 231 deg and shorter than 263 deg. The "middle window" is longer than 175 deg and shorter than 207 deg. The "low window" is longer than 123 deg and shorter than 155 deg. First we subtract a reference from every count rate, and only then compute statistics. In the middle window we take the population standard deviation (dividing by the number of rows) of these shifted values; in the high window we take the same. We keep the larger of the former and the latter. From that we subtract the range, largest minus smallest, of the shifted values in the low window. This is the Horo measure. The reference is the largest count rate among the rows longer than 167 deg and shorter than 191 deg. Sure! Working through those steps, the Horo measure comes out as -40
